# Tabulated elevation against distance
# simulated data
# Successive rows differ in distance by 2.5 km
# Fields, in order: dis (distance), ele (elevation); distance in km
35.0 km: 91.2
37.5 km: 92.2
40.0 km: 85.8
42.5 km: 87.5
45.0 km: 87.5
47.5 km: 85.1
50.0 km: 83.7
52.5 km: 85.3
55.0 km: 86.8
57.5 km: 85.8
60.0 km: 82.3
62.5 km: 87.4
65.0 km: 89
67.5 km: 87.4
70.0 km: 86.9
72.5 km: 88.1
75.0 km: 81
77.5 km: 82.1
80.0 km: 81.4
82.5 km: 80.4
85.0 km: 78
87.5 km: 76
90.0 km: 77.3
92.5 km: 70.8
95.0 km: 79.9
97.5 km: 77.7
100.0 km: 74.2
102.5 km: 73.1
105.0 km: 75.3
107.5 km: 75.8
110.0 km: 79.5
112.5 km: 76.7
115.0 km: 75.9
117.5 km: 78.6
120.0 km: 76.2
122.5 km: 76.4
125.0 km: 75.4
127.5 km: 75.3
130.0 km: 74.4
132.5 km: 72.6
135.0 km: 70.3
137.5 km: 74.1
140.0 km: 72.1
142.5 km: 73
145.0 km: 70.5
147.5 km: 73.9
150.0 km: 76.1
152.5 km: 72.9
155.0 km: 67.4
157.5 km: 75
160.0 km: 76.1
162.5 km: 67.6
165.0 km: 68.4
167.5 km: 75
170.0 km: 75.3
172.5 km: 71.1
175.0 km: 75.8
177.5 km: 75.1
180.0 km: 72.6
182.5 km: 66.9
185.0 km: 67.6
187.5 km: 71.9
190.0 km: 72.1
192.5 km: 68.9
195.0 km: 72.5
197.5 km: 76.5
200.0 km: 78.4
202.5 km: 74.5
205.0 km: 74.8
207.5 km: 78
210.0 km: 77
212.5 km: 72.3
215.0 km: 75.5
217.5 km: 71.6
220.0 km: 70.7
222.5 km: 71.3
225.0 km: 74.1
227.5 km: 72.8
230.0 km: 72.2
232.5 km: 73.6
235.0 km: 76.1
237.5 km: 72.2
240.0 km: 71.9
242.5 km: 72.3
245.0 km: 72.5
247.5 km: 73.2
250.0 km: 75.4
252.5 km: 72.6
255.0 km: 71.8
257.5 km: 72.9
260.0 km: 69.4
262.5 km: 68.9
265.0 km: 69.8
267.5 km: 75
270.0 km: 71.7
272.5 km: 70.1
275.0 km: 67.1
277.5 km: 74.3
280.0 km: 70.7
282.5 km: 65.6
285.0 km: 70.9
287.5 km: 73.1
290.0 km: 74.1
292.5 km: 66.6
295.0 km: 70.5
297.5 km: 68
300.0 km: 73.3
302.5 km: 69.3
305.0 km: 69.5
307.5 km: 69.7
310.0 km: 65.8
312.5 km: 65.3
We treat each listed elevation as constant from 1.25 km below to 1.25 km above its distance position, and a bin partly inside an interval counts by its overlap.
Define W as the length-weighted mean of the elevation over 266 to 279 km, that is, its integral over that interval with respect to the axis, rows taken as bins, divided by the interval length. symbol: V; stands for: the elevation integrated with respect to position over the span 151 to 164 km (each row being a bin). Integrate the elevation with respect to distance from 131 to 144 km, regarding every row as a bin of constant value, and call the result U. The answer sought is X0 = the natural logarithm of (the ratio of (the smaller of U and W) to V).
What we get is -2.57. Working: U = 941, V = 934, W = 71.6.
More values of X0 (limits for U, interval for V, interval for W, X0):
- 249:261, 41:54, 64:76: -2.56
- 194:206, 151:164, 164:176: -2.55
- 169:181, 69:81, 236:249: -2.63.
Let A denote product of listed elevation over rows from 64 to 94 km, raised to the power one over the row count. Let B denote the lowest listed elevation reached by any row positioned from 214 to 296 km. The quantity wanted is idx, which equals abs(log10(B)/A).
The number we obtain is 0.0223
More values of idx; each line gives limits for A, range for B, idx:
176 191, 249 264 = 0.0259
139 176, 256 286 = 0.0250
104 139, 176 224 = 0.0242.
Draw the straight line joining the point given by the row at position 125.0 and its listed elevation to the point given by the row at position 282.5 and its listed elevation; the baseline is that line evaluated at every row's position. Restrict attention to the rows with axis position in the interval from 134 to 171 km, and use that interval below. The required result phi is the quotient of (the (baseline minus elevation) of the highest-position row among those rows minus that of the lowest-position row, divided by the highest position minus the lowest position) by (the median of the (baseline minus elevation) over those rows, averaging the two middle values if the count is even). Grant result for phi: -0.26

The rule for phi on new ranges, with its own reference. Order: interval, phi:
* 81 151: 0.01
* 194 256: 0.01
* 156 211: 0.05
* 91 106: -0.21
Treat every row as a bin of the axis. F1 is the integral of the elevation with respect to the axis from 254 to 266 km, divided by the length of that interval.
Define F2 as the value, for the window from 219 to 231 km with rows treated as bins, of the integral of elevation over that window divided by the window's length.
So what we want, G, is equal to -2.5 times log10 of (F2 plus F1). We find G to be -5.39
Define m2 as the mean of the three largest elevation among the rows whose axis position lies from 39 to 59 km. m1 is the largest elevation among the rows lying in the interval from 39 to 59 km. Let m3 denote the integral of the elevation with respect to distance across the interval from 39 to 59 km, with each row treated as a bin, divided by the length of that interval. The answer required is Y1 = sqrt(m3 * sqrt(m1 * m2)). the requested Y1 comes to 86.6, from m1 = 87.5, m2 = 87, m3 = 86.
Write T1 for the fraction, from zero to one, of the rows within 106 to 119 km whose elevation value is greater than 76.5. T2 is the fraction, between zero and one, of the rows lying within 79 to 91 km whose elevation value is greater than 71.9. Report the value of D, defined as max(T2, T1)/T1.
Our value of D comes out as 1.7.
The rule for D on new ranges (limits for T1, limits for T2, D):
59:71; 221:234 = 1.0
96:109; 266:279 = 2.0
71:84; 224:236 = 1.0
